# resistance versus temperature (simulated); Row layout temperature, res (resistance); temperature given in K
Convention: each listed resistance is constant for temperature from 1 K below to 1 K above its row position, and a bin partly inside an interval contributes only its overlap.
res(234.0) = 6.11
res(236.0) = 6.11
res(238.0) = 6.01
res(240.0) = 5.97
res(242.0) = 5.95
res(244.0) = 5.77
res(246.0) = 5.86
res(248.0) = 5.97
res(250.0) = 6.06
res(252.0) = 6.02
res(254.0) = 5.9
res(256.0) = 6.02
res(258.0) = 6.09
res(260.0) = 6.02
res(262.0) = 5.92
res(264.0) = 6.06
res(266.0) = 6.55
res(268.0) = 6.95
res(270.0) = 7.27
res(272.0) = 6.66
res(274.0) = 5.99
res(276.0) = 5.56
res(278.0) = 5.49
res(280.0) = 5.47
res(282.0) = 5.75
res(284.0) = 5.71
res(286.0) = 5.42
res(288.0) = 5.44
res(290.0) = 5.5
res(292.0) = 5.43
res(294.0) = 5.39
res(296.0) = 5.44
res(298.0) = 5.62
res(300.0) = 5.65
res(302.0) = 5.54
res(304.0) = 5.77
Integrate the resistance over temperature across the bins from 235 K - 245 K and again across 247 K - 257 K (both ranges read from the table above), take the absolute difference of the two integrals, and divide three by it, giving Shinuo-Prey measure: 9.4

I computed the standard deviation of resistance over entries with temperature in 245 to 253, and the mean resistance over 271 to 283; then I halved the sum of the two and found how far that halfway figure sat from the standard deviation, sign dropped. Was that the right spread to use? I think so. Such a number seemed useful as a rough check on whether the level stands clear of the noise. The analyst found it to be 2.9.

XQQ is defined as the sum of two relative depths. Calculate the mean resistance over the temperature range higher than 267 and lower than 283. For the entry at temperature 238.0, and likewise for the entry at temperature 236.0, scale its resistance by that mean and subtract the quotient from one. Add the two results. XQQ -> 0.03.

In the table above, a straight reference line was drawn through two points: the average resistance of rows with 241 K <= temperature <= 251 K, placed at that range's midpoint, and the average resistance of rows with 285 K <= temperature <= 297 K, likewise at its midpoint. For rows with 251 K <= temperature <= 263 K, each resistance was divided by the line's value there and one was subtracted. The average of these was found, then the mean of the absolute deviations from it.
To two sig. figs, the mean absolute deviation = 0.010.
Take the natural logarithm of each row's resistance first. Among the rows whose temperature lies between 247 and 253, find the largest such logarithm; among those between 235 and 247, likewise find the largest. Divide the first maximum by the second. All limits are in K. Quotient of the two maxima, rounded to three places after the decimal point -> 0.995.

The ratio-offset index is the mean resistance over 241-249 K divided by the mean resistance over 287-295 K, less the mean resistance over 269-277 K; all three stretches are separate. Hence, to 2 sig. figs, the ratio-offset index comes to -5.3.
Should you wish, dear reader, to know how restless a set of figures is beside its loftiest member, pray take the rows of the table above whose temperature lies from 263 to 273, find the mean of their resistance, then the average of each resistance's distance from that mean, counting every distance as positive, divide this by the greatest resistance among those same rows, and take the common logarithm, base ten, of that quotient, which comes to -1.34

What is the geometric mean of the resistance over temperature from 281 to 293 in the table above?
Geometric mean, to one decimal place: 5.5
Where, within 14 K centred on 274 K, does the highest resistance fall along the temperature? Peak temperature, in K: 270.0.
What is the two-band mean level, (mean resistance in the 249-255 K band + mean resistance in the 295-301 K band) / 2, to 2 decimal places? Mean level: 5.78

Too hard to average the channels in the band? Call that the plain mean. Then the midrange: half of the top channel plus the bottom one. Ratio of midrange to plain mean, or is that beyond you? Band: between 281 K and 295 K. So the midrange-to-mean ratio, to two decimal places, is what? 1.01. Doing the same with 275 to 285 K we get 1.00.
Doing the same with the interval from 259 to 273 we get 1.02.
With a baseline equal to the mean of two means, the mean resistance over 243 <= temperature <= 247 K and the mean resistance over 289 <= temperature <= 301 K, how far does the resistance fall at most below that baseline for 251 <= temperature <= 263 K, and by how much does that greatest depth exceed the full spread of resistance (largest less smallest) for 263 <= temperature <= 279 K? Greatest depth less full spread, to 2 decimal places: -2.02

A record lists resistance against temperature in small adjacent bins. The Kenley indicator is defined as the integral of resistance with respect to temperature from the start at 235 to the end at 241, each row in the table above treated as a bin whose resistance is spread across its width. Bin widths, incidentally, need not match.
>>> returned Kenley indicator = 36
